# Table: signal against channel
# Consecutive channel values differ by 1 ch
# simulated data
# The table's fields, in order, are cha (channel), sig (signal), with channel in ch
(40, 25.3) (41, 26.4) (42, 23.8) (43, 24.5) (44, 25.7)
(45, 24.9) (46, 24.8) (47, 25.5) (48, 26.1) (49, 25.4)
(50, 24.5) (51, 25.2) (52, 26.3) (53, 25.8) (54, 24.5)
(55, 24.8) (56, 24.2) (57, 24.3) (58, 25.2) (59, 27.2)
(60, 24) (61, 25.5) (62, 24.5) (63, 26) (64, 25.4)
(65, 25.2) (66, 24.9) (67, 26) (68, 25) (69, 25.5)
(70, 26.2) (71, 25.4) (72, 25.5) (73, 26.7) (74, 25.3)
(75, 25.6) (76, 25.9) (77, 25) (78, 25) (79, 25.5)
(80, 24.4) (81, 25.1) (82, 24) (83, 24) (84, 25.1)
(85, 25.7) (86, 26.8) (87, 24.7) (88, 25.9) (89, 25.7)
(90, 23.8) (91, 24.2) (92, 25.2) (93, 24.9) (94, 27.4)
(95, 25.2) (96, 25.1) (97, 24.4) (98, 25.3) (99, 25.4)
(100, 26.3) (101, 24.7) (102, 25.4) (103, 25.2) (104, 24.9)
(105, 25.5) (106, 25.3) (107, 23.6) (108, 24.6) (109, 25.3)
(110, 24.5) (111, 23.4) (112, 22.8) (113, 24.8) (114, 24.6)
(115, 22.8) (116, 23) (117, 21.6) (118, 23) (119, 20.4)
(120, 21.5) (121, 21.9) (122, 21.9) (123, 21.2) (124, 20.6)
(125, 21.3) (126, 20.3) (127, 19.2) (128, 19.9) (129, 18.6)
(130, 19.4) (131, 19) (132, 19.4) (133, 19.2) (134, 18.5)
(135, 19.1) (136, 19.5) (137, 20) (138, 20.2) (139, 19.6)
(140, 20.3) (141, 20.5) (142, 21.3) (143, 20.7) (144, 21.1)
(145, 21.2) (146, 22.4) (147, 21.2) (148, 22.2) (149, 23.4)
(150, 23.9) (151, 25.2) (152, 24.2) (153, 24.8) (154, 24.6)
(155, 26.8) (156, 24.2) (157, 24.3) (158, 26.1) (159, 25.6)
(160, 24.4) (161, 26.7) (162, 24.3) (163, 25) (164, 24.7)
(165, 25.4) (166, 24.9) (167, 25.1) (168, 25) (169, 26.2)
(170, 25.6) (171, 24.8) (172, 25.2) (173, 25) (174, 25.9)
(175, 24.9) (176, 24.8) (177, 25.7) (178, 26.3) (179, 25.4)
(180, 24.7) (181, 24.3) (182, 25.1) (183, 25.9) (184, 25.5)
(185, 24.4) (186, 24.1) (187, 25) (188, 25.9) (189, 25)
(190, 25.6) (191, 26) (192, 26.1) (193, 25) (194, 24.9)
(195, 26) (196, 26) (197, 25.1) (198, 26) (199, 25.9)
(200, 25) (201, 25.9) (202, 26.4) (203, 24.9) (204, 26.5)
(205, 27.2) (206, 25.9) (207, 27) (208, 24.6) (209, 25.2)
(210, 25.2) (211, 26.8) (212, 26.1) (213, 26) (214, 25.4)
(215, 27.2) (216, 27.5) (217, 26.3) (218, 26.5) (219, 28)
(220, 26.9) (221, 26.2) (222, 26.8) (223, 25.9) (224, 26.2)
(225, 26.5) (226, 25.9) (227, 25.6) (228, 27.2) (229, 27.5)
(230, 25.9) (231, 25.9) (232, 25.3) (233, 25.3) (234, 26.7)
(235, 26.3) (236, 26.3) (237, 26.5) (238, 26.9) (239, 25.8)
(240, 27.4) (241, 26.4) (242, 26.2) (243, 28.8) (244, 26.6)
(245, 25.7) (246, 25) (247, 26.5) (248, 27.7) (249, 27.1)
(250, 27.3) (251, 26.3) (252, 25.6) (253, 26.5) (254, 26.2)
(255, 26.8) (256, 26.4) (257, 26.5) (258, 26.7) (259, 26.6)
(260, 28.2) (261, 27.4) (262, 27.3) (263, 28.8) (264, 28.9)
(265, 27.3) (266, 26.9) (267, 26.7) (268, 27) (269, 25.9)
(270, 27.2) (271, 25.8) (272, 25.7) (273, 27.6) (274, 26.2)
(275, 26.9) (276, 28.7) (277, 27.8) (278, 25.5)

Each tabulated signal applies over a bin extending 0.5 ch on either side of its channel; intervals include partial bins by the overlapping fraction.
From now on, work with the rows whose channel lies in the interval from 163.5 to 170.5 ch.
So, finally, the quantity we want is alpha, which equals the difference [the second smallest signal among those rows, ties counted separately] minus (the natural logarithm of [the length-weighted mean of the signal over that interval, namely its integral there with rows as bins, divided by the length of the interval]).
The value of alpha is 21.7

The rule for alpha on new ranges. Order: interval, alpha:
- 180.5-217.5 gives 21.1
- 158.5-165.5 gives 21.2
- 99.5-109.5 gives 21.4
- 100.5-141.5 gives 15.5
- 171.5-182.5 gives 21.5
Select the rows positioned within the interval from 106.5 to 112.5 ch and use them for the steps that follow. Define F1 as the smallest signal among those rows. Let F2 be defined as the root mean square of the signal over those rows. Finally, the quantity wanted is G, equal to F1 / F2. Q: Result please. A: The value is 0.948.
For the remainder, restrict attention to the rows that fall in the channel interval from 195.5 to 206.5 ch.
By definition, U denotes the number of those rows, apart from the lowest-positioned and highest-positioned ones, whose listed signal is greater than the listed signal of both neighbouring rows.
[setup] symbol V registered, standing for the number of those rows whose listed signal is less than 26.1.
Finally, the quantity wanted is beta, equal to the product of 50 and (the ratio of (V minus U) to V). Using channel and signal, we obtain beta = 31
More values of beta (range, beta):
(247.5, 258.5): -100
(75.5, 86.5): 40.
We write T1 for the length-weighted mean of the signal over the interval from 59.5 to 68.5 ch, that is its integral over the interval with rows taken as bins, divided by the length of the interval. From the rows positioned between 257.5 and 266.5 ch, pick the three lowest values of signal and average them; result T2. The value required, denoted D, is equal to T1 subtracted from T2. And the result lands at 2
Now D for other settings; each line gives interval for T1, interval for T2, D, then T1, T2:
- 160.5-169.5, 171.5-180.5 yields 0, 25.3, 24.8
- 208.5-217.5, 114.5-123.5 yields -5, 26.2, 21.0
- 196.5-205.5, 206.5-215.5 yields -1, 25.9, 25.0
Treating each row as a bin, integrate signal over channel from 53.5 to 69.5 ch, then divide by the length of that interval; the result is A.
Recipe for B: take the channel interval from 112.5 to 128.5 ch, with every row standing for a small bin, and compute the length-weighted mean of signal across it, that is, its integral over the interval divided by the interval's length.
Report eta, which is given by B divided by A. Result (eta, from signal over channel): 0.87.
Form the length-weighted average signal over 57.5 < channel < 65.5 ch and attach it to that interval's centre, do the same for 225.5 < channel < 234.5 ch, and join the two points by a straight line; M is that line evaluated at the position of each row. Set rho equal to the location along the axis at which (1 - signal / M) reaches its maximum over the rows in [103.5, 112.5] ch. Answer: 112 ch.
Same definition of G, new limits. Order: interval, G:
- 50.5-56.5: 0.962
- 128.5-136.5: 0.969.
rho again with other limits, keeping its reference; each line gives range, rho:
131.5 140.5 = 134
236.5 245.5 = 245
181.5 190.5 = 186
